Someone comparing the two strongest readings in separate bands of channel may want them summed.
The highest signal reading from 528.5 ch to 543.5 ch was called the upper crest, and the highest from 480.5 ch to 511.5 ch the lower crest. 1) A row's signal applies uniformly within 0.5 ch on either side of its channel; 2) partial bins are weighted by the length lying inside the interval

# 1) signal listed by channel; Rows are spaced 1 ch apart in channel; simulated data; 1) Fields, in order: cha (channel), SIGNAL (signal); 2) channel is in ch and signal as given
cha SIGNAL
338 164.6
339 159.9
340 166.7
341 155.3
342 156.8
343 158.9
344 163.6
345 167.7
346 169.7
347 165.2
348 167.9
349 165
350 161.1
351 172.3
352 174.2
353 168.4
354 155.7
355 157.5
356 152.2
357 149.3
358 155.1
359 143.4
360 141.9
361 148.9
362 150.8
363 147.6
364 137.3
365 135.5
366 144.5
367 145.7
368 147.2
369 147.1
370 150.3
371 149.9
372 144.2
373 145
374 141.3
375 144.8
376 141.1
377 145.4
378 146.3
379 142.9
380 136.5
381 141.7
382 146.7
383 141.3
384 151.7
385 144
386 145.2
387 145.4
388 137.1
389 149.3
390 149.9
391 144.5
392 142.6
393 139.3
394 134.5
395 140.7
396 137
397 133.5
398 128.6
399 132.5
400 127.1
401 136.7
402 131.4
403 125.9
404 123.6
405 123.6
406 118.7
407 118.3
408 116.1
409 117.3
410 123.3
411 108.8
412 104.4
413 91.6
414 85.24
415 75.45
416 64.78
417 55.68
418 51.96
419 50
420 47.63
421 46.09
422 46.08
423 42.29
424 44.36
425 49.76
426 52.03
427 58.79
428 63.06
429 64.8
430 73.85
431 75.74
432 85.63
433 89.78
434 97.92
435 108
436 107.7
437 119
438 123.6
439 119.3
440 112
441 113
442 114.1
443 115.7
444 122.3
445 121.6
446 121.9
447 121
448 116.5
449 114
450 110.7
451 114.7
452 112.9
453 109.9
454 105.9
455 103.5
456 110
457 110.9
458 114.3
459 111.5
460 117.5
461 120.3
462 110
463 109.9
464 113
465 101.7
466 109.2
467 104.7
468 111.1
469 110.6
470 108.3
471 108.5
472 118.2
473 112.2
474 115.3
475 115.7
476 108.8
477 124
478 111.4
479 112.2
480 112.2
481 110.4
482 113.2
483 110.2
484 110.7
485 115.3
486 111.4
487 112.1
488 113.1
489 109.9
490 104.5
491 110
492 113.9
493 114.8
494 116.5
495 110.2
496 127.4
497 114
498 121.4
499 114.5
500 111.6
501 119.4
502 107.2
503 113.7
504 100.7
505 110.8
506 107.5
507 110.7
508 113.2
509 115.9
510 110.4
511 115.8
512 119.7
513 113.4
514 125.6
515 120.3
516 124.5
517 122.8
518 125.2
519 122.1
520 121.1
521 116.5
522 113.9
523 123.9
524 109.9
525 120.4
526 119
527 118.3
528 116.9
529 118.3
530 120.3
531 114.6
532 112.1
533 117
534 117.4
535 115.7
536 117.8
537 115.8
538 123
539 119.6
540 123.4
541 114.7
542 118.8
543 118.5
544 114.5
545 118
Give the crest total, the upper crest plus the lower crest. 251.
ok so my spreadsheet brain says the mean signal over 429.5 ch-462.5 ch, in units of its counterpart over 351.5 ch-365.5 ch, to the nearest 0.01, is 0.73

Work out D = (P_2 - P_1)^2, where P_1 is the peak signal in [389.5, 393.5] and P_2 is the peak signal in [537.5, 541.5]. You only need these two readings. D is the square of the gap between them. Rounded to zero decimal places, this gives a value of 702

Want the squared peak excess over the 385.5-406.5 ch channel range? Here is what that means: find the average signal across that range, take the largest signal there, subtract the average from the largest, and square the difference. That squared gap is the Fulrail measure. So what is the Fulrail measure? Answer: 205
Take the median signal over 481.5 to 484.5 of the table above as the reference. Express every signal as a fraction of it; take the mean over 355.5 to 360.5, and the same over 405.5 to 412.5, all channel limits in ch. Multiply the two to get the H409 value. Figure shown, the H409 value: 1.40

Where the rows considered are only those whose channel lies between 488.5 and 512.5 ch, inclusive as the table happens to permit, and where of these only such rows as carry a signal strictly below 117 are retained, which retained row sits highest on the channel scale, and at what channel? 511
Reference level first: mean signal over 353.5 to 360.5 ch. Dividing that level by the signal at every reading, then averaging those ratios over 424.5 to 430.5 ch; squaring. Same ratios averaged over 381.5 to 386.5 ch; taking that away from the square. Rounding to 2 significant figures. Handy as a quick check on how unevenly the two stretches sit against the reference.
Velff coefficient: 5.4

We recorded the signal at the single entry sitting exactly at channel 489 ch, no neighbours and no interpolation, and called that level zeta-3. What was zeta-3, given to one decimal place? 109.9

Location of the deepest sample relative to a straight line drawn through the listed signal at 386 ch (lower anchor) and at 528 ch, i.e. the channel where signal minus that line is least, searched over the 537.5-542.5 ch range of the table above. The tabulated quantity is 541 ch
